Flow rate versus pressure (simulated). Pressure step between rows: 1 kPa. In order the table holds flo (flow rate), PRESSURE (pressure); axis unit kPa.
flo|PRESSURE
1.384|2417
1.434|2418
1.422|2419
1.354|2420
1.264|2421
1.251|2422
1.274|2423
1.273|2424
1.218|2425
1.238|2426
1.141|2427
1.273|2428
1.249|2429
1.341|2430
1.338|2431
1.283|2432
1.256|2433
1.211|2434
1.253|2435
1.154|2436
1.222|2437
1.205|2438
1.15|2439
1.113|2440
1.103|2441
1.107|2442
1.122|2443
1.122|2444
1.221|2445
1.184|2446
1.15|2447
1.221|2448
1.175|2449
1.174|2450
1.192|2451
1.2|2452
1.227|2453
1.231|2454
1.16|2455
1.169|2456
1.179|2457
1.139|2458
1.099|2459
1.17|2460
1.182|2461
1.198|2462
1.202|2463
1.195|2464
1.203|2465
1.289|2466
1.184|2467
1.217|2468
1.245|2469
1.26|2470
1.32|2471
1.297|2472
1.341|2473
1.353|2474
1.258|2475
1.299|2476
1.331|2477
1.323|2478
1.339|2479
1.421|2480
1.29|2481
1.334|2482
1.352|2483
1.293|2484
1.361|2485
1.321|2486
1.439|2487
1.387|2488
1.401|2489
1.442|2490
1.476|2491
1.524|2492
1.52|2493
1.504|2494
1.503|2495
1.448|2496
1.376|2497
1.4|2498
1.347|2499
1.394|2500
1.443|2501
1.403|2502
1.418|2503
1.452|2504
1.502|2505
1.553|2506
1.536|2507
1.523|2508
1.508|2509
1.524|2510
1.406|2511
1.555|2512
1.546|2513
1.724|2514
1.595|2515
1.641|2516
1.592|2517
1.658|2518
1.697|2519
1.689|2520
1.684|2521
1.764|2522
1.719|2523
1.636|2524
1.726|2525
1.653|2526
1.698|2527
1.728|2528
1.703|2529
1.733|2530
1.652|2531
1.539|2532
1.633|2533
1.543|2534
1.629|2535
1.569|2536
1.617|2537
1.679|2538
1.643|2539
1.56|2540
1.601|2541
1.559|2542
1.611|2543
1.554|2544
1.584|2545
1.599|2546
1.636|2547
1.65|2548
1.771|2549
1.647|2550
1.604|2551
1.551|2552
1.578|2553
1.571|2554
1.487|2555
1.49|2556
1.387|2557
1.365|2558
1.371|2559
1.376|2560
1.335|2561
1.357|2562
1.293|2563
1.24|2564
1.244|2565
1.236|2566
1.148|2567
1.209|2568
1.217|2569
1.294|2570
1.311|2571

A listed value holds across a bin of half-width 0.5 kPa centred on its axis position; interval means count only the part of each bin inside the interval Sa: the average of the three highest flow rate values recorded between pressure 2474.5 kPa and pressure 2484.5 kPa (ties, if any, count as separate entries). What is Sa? 1.37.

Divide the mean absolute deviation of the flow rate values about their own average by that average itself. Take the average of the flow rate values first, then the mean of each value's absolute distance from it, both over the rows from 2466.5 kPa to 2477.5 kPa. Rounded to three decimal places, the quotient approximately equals 0.035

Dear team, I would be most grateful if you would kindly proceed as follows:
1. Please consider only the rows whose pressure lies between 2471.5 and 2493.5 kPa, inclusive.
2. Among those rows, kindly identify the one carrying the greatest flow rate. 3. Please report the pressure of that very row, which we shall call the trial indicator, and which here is 2492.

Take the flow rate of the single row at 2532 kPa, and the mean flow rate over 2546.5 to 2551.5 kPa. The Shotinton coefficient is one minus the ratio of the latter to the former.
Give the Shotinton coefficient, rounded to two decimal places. -0.08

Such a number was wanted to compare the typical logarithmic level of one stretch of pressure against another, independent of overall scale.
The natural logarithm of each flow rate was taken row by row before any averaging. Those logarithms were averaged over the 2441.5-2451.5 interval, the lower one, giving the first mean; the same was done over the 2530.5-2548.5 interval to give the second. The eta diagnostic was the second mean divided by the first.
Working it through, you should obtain 3.1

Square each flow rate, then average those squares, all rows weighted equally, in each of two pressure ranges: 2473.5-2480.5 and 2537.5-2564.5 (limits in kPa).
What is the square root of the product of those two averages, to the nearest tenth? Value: 2.0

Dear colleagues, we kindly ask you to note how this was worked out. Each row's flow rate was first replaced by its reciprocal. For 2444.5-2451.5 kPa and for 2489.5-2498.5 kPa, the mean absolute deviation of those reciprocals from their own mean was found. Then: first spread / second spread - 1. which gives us -0.32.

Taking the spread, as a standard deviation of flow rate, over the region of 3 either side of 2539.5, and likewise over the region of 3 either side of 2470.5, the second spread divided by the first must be 1.0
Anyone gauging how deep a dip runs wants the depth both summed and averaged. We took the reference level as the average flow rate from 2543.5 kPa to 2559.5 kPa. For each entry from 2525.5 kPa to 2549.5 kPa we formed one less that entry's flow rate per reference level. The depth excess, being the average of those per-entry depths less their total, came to 1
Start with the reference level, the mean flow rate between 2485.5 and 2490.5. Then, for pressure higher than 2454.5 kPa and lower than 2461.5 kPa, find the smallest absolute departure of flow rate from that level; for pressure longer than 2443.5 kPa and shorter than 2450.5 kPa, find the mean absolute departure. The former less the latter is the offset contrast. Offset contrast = 0.00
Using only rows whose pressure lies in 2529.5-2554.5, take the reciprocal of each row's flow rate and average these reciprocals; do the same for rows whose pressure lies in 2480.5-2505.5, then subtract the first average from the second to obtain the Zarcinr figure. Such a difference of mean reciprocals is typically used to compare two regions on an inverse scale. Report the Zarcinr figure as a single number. 0.088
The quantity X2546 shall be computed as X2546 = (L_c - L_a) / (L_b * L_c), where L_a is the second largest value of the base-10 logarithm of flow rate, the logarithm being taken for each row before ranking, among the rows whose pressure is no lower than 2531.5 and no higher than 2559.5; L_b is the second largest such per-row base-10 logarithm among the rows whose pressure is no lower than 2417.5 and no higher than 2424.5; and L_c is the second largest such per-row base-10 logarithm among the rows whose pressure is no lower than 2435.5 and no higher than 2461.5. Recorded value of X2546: -10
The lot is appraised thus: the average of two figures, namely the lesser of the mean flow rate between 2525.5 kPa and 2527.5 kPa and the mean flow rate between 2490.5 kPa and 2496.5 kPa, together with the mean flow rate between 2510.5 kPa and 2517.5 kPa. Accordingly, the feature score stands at 1.54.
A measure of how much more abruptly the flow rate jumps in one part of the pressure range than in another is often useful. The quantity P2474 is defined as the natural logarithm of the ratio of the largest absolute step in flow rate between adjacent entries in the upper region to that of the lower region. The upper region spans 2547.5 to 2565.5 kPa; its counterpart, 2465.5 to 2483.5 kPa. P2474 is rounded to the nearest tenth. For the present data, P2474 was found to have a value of -0.1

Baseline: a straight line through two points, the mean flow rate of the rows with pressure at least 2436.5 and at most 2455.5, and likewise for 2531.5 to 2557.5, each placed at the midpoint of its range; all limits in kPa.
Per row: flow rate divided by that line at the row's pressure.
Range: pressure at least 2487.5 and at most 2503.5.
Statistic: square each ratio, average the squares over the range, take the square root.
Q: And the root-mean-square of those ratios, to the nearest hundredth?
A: 1.04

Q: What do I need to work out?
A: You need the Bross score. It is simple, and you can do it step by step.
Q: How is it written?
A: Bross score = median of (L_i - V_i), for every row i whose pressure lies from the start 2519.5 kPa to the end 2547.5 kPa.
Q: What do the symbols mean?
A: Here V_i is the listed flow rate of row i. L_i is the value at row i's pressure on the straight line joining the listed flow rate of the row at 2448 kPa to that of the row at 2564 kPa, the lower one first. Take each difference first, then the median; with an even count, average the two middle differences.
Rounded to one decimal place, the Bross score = -0.4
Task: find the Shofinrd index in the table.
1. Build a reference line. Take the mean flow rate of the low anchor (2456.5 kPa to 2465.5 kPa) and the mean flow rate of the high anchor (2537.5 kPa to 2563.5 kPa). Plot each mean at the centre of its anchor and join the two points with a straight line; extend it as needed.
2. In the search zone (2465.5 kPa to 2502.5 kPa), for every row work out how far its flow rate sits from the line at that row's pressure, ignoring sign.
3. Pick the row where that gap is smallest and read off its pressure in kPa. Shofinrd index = 2467 kPa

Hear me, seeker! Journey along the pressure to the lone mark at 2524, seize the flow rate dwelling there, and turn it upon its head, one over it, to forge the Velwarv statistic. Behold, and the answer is 0.61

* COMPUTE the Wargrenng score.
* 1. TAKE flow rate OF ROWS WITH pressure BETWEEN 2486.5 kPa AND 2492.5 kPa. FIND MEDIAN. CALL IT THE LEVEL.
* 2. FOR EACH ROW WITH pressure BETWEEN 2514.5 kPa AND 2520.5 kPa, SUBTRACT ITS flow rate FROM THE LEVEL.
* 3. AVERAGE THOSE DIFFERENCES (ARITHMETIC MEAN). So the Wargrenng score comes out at -0.2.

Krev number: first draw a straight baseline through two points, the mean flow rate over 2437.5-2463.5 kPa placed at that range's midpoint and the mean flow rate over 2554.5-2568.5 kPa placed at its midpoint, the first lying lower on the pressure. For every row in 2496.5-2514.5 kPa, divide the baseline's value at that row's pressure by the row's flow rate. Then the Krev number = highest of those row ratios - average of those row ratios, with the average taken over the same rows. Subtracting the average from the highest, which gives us 0.073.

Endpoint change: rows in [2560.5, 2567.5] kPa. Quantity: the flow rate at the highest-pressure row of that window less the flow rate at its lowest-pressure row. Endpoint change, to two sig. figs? -0.19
